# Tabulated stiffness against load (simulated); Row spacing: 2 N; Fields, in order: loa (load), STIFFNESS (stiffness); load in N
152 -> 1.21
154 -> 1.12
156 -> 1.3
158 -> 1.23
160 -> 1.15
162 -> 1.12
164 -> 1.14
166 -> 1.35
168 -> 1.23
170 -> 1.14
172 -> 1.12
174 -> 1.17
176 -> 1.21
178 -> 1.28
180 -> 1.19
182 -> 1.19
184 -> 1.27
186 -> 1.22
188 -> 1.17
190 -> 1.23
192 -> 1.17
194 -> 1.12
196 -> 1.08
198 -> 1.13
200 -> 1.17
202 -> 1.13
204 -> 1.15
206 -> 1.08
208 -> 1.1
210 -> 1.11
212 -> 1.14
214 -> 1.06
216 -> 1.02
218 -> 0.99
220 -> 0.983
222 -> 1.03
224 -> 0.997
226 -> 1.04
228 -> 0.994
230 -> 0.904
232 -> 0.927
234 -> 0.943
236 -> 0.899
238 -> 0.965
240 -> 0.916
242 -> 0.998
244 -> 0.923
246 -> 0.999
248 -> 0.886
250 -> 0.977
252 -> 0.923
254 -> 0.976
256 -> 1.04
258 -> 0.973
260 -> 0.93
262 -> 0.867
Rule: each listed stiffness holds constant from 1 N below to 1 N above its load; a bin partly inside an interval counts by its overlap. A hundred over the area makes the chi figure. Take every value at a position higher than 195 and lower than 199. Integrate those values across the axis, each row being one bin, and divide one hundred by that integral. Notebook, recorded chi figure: 22.6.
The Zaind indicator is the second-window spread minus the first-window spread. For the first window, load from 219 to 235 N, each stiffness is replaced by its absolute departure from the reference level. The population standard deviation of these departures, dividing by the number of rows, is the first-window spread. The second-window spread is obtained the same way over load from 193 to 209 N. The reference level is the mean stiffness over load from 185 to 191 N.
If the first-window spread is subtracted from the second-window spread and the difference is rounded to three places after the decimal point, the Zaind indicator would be -0.015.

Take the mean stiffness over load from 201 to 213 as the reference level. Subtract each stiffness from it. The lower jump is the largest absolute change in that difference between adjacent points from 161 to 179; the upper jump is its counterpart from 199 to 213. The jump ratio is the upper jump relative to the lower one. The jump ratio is 0.3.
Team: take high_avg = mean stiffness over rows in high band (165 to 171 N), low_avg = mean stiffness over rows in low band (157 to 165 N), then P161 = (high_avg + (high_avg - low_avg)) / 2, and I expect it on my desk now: 0.66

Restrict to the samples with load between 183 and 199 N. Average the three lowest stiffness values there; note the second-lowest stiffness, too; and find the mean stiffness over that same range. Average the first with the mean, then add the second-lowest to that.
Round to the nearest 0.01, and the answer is 2.26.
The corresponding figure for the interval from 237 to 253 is 1.84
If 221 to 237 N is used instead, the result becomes 1.84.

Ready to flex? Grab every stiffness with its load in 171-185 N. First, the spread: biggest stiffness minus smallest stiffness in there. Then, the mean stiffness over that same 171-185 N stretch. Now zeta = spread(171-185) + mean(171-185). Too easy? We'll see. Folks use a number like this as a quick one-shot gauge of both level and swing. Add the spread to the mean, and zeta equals 1.36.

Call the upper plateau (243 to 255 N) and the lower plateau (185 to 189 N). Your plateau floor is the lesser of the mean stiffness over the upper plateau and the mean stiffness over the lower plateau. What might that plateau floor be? 0.947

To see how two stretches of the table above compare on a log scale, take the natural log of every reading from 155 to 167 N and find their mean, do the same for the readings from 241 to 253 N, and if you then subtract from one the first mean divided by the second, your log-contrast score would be 4.8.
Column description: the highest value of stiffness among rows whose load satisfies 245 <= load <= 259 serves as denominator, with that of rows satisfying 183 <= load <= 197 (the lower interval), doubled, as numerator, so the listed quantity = 2.44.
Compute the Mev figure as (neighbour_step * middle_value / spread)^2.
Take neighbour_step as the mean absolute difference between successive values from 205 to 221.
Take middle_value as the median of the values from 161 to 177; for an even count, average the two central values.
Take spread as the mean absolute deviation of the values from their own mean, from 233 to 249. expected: 1.04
